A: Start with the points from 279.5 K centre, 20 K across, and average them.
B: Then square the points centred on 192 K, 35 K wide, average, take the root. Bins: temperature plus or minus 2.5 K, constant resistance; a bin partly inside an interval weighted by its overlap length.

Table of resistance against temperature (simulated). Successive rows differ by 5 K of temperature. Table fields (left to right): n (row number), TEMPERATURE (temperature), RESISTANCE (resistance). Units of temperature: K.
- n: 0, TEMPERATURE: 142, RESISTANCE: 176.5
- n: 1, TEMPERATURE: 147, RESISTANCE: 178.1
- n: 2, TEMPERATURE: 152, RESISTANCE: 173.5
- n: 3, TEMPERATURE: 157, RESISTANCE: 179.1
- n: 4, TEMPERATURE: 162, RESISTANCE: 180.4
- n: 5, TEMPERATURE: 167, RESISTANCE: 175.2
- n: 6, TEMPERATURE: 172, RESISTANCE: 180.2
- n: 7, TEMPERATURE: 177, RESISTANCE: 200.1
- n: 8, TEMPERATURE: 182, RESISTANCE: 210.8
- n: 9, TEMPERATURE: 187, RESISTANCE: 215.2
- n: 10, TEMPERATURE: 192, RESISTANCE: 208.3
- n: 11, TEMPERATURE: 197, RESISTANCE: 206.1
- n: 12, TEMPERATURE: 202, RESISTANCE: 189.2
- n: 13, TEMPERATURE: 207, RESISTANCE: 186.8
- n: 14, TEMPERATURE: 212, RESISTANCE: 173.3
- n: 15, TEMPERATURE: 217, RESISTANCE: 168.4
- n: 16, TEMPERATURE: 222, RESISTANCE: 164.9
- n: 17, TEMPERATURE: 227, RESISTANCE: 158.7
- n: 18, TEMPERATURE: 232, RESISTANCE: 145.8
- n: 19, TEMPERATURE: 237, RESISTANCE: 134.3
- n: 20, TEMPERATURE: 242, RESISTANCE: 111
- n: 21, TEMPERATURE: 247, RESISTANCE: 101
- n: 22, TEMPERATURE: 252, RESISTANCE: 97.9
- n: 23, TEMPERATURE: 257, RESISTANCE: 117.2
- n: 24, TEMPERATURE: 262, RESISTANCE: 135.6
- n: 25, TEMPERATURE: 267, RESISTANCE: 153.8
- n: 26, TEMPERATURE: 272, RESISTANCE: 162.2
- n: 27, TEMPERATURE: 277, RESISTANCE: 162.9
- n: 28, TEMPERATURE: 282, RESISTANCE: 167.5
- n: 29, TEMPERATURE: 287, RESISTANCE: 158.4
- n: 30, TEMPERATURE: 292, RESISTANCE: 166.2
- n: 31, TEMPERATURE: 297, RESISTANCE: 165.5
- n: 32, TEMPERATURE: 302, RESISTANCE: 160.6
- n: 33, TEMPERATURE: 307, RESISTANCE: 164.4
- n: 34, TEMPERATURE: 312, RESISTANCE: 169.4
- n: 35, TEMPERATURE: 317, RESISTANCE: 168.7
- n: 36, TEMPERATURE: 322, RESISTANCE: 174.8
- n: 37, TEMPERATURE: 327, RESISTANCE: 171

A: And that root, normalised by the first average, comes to 1.2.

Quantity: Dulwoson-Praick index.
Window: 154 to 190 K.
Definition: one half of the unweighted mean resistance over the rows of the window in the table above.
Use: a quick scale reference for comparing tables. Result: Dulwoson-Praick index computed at 96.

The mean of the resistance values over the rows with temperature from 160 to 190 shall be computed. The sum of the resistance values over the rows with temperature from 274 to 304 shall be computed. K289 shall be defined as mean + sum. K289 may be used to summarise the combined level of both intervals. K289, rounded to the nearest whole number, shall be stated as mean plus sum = 1175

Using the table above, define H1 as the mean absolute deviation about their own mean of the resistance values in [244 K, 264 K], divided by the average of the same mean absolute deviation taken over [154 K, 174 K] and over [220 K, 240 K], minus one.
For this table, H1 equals 1.1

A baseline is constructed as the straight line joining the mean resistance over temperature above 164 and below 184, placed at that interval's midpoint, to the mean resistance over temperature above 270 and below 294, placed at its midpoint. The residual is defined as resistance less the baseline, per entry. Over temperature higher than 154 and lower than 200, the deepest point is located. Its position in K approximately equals 167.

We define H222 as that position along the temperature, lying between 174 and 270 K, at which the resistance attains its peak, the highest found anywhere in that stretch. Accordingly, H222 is 187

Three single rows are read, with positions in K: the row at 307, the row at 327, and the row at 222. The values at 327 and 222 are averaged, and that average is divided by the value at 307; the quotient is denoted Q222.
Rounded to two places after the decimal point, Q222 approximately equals 1.02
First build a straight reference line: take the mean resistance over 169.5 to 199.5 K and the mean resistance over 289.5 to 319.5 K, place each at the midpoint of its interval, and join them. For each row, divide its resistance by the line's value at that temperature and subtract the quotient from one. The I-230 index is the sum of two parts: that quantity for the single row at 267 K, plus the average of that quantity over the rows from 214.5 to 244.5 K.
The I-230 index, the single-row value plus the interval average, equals 0.36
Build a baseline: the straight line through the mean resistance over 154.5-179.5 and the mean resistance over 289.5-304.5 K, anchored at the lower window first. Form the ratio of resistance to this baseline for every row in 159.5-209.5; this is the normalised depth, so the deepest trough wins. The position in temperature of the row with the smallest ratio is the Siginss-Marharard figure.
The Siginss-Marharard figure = 167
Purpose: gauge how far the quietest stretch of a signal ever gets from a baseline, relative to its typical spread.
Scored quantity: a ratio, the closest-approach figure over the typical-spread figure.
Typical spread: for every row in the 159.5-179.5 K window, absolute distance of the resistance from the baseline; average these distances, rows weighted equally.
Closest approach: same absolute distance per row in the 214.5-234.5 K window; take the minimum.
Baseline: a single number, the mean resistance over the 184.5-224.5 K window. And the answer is 2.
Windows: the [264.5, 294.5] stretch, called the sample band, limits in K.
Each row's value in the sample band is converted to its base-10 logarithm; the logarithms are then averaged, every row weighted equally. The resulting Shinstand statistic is 2.21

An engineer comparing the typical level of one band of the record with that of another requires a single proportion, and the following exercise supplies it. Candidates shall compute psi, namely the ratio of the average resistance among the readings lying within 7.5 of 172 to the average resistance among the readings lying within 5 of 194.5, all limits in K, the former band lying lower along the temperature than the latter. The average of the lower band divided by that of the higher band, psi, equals 0.89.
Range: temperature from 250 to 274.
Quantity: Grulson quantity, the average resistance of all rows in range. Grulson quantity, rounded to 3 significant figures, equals 133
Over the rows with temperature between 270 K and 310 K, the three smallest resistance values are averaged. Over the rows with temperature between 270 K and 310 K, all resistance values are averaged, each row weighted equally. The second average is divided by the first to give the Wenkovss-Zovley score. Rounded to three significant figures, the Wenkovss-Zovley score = 1.02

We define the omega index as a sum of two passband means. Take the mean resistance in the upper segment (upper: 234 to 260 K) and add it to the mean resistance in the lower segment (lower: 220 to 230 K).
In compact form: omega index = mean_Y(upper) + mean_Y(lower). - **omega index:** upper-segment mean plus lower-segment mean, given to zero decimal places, 274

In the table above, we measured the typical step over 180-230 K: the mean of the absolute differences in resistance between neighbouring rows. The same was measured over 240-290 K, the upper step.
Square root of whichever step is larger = 3.2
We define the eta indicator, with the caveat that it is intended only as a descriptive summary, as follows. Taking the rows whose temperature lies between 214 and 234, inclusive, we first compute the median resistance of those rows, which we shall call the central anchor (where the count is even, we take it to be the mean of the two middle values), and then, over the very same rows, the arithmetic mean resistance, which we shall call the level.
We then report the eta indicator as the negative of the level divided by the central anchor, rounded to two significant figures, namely -0.99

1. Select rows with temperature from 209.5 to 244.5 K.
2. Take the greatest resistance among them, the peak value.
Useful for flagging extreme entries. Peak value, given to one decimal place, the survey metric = 173.3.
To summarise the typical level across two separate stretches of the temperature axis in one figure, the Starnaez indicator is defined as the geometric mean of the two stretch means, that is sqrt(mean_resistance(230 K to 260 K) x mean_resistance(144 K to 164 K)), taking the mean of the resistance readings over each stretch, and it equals 145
